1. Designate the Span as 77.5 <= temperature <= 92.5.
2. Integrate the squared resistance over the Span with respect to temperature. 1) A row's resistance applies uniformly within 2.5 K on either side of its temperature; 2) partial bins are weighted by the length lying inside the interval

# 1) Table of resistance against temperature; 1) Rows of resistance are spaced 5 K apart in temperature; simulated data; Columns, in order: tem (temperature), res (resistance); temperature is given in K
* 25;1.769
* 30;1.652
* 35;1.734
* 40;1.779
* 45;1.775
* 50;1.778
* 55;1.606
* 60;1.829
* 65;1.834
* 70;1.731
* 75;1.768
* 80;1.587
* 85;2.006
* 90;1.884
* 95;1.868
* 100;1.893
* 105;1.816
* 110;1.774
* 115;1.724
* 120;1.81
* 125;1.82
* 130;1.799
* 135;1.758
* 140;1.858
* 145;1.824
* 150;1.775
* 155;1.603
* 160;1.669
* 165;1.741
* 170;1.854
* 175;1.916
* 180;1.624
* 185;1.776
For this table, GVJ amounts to 50.5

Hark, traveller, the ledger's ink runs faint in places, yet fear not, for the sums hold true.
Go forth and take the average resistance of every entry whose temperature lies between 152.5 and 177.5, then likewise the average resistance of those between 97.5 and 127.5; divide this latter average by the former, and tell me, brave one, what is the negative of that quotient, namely -1.03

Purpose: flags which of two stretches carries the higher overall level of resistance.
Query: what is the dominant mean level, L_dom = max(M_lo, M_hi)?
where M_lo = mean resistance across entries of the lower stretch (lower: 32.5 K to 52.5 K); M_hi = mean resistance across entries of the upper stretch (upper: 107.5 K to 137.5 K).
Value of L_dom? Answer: 1.78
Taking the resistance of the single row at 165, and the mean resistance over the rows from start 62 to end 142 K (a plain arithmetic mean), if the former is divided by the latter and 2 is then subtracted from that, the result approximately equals -1.04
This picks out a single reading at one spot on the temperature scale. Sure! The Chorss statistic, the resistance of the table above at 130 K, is 1.799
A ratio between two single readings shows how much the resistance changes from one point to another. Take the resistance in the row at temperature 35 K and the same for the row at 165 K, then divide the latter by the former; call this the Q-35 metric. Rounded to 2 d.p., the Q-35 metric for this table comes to 1.00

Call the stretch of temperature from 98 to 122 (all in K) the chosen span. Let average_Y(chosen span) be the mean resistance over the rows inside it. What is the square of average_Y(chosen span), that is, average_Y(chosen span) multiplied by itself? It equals 3.25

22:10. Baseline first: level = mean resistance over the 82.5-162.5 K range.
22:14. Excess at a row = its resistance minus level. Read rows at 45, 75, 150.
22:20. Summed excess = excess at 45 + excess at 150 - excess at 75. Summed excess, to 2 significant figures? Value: -0.023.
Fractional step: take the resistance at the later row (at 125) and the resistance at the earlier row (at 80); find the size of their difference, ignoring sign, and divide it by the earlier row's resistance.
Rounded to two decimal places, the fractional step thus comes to 0.15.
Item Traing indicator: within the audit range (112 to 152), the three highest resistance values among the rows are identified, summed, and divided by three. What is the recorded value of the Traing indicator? 1.83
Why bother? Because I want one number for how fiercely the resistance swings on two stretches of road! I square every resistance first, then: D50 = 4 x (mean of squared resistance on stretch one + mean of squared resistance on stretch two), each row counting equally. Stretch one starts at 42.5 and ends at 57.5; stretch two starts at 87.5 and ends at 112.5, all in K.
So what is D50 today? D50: 25.5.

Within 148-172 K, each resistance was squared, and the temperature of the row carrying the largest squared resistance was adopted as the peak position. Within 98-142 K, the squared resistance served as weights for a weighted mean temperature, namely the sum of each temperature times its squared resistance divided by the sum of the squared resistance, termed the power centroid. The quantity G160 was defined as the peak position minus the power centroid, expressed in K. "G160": 50.1 K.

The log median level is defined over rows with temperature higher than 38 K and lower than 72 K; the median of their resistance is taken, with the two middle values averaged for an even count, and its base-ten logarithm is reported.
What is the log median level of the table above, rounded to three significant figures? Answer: 0.250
